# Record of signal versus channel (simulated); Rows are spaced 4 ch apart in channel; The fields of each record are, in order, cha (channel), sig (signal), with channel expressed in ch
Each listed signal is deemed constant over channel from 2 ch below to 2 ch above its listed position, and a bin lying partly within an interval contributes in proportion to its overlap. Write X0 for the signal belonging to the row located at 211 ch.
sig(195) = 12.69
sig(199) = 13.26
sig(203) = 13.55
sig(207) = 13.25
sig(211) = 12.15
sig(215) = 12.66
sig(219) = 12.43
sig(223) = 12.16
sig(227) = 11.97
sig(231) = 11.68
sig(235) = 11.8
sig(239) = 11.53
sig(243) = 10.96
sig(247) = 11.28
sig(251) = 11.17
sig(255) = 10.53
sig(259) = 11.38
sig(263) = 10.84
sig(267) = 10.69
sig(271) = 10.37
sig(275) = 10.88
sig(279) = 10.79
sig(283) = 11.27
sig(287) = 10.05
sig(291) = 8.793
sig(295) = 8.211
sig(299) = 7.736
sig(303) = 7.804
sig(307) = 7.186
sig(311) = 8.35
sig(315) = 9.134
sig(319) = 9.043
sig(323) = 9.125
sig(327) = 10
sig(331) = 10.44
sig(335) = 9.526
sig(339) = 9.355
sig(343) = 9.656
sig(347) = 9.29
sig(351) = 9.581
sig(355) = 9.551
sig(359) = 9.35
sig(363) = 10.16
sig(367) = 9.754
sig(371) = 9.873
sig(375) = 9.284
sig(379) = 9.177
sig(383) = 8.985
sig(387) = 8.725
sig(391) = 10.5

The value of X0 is 12.15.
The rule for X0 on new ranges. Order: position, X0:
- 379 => 9.177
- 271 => 10.37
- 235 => 11.8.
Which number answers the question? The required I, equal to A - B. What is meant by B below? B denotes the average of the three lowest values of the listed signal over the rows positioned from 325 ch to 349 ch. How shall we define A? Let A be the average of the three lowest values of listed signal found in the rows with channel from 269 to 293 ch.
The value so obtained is 0.3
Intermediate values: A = 9.7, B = 9.4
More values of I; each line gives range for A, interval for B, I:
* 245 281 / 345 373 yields 1.1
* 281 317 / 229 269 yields -3.1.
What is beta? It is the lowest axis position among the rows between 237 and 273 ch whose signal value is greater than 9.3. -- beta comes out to 239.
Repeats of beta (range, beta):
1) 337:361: 339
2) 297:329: 327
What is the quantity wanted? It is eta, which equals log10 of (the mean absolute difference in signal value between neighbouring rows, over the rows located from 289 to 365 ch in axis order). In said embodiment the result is -0.338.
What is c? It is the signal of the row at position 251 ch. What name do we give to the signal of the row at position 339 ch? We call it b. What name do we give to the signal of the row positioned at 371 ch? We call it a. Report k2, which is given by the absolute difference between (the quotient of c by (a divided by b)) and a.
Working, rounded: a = 9.873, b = 9.355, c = 11.17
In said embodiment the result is 0.7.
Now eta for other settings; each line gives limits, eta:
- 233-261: -0.337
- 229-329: -0.294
